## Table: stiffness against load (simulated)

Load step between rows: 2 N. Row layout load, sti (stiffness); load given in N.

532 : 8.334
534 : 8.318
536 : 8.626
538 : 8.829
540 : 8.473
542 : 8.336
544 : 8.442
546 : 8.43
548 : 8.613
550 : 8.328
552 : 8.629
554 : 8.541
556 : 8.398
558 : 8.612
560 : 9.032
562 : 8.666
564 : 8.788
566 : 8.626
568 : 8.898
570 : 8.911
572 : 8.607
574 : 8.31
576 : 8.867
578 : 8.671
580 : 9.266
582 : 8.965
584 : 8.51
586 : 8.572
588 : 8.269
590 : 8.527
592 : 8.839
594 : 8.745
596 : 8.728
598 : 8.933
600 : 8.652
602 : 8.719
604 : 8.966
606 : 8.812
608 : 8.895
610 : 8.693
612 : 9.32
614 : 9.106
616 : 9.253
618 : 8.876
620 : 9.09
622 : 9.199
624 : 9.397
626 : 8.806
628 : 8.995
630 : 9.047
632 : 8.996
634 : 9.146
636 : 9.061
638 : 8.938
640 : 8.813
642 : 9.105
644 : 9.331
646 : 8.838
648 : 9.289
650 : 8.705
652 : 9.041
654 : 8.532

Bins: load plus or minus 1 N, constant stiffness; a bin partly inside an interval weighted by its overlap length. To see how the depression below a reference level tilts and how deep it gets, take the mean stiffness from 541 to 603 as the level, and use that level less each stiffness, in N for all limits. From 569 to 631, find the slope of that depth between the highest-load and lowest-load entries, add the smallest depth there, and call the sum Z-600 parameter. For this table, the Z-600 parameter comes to -0.74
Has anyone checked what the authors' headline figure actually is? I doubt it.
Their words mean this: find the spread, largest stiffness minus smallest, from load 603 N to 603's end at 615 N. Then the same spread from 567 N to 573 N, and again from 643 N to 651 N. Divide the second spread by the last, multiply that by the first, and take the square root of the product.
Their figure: 0.6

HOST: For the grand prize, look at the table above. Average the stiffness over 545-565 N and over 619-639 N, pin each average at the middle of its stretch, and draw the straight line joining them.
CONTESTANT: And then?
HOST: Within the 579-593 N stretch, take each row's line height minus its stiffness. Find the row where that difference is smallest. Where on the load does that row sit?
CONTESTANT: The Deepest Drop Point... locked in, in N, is 580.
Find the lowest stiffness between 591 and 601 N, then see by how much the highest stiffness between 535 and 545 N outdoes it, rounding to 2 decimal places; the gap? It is 0.18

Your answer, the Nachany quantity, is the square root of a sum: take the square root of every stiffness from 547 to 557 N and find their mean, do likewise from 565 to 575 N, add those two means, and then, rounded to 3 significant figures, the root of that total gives 2.42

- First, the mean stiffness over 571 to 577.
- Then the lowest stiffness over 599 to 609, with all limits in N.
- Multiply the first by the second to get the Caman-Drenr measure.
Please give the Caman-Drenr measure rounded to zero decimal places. 74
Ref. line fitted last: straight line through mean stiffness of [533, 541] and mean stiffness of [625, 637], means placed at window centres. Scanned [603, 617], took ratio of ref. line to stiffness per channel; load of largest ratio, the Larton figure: 610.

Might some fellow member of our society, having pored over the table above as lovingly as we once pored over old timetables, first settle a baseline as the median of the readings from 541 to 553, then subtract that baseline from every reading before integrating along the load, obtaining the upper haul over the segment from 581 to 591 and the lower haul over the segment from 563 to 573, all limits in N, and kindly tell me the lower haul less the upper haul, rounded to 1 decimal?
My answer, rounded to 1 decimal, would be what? 2.0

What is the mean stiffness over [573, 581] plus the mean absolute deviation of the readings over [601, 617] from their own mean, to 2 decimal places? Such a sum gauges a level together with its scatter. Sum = 8.97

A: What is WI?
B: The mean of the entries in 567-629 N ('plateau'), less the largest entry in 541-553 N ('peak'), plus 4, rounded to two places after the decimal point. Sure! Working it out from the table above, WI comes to 4.22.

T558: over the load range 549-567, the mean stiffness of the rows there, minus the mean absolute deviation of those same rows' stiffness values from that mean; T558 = 8.49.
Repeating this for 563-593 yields 8.50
